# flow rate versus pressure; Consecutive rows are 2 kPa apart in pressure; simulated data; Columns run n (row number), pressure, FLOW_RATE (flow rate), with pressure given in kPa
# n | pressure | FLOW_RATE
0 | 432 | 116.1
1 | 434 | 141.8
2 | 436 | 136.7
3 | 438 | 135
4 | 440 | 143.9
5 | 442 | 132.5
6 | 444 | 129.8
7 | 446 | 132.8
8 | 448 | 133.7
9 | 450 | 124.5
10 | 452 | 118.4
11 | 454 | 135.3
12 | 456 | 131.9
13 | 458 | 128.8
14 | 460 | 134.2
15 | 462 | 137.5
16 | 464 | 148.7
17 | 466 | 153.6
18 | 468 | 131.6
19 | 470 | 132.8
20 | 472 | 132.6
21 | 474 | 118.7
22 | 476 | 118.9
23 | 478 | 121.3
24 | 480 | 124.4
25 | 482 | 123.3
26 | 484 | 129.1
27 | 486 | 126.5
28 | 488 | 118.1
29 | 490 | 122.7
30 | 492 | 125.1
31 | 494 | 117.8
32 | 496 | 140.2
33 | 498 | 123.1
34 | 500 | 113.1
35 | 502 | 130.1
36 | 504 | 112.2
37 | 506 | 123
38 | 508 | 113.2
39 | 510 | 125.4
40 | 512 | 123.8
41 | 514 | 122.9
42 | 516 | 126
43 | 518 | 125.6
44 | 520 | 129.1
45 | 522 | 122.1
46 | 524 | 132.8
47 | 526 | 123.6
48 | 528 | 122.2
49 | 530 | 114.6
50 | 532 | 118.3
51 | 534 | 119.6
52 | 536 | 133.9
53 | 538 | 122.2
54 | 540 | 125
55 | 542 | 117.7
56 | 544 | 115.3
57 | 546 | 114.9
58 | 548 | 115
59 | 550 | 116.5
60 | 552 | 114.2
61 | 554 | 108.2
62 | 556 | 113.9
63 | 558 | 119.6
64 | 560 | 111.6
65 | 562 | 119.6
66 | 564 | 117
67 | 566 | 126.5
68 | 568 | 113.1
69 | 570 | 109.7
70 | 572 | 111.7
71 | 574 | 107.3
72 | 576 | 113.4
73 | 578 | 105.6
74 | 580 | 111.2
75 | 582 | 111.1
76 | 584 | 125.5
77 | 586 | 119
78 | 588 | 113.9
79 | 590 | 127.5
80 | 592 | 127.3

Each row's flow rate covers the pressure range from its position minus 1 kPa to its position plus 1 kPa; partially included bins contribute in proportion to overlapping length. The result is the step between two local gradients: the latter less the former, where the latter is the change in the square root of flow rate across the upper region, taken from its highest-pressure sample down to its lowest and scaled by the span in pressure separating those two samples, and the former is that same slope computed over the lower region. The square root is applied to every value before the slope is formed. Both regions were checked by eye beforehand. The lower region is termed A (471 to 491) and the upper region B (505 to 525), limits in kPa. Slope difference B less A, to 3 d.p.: 0.048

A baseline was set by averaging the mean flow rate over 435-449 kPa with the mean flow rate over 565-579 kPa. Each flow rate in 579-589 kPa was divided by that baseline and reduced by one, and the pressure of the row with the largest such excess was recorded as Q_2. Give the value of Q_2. 584 kPa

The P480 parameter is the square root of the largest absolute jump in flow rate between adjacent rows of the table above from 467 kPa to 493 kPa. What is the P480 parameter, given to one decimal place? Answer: 3.7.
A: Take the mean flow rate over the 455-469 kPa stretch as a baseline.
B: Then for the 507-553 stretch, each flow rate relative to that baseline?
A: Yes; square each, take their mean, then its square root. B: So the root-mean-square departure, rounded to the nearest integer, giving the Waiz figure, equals 18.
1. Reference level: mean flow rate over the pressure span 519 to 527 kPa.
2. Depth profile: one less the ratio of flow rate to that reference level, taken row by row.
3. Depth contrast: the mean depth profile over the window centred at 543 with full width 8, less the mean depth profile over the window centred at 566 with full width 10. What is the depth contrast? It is -0.01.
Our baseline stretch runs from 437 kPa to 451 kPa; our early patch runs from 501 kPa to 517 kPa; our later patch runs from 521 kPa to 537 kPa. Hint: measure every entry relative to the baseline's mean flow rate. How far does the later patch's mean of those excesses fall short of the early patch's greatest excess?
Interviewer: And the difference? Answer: 6.7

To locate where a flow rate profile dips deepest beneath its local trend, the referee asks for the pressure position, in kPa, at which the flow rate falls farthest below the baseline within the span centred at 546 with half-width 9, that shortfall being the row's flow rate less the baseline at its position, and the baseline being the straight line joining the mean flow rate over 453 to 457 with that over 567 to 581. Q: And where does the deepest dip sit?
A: 554 kPa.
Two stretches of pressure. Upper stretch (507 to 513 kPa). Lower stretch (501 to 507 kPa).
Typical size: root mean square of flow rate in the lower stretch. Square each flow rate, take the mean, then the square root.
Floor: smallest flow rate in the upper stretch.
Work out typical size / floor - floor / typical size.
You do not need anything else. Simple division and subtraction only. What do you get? 0.15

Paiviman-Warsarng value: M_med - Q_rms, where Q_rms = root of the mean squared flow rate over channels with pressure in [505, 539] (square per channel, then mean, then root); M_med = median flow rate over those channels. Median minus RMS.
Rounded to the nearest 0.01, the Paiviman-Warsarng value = -0.54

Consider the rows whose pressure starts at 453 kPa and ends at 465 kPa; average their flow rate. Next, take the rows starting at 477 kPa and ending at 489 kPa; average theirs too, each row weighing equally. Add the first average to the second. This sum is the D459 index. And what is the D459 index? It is 260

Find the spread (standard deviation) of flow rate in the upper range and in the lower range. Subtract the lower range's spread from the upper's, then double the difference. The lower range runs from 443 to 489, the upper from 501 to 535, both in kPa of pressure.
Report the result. -6.5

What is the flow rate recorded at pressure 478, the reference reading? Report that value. 121.3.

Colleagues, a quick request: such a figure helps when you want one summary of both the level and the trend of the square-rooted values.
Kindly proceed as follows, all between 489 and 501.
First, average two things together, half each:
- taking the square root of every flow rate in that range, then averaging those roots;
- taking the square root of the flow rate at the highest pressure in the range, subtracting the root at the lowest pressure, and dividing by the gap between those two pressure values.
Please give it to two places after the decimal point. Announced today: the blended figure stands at 5.54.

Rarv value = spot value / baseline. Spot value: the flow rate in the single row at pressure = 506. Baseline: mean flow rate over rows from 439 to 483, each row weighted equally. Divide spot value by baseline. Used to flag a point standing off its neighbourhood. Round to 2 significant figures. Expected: 0.94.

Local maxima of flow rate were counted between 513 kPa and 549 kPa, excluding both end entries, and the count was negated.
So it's -5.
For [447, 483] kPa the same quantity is -4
